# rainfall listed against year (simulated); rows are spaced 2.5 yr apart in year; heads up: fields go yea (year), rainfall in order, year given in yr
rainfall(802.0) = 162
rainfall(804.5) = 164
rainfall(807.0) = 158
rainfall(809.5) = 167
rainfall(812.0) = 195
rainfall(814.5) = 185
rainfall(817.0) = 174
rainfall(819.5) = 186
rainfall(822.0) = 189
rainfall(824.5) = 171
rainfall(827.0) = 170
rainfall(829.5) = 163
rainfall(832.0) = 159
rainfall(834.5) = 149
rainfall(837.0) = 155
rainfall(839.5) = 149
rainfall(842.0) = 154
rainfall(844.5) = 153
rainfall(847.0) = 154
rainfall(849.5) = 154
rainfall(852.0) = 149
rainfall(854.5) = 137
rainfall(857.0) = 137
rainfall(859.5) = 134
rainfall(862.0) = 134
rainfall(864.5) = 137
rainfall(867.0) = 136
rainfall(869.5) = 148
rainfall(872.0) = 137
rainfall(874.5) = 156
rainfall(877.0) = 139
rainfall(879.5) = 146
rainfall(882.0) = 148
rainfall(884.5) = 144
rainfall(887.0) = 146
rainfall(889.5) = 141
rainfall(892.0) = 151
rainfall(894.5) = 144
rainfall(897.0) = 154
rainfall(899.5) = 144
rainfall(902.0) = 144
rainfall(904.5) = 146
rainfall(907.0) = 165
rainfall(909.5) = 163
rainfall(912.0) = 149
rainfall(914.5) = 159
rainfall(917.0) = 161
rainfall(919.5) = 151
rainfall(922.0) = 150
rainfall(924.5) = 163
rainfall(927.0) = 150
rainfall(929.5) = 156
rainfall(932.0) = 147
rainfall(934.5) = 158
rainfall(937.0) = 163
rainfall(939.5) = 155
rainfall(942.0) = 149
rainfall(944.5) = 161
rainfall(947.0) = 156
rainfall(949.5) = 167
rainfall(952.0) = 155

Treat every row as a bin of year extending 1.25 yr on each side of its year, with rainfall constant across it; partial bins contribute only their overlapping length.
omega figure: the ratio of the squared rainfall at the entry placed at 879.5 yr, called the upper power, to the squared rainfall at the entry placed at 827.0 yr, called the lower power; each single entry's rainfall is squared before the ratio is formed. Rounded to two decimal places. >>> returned 0.74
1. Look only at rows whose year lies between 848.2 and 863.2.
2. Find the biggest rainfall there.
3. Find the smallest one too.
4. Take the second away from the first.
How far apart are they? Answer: 20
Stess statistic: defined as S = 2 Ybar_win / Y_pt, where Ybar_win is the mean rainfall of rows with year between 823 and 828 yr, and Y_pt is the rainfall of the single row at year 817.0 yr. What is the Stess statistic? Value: 2.0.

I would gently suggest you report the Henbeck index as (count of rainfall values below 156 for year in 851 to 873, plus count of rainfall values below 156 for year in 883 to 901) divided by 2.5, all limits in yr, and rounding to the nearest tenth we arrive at 6.4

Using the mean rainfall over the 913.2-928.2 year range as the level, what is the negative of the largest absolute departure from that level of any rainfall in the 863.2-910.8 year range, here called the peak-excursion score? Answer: -19.7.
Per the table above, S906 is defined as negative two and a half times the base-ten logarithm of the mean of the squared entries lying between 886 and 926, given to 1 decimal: -10.9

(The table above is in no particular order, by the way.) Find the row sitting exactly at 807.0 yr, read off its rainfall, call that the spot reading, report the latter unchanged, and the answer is 158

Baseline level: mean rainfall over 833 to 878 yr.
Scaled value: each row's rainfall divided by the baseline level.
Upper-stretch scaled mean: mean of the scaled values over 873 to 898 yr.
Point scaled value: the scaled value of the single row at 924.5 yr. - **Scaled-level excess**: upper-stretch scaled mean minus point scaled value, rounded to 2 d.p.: -0.11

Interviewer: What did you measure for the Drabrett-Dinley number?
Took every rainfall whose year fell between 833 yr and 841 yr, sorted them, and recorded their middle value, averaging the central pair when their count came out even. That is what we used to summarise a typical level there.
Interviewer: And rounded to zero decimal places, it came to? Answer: 149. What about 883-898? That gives 145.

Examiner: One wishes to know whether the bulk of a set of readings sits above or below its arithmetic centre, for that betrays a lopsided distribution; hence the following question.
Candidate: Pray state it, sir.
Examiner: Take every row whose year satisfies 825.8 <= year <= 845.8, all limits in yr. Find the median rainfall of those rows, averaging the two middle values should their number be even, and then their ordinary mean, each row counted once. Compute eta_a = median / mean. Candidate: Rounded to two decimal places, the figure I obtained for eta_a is 0.99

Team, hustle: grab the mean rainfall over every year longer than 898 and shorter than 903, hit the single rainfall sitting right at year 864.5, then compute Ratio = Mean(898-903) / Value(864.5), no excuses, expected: 1.05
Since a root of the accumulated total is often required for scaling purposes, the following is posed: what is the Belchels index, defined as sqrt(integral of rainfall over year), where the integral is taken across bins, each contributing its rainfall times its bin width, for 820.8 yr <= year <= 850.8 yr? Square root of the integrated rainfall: 69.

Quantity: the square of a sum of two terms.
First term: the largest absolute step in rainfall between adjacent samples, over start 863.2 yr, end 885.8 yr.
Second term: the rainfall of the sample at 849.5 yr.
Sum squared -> 29929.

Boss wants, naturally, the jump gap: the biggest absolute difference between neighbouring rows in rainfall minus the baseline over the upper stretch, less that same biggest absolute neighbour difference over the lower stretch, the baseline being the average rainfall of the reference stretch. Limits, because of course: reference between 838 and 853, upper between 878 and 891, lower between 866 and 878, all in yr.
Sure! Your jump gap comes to -14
